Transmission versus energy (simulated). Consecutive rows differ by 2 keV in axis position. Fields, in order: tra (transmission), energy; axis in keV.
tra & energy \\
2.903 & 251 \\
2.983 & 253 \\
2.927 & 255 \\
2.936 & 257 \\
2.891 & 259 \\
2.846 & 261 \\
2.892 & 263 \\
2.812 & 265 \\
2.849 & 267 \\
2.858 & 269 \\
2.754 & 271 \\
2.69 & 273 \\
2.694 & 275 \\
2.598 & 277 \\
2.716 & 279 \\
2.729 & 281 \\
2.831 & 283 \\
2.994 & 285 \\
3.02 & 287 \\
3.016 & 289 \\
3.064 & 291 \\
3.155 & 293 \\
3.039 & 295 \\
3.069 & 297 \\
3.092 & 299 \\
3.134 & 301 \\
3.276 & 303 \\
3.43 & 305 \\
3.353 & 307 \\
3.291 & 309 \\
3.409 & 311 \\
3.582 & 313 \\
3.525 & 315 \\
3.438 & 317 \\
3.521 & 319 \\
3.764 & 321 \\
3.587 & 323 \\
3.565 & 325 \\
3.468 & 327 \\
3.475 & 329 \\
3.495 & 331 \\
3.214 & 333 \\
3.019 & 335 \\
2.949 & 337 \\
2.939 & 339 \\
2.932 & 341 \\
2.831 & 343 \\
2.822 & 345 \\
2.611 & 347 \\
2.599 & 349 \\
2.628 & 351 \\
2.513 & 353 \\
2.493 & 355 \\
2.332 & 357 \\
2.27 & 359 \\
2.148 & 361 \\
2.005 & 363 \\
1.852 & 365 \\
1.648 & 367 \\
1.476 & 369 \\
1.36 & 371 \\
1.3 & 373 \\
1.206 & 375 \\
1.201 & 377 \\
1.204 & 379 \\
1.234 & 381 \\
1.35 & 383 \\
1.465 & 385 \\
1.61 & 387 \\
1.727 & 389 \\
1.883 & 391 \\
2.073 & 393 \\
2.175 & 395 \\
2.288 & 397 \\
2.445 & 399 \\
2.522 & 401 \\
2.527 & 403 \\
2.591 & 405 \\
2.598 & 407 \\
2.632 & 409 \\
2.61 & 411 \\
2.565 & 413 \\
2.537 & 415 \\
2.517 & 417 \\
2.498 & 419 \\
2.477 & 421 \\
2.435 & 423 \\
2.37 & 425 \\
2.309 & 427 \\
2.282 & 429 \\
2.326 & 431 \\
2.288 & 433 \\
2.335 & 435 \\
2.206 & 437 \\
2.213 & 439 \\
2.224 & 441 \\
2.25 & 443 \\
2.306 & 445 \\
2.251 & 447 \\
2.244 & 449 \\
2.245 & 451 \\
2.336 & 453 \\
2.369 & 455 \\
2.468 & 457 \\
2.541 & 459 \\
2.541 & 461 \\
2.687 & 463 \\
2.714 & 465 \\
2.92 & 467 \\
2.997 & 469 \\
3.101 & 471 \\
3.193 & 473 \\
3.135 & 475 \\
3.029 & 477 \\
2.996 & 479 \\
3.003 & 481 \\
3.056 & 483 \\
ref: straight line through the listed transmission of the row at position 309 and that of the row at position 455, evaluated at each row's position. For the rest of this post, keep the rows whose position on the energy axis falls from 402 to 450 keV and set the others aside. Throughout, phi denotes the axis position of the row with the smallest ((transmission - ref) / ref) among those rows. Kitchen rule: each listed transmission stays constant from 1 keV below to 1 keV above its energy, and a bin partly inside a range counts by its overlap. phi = 437 keV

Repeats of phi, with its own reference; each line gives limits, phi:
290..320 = 295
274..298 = 277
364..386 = 375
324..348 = 347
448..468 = 449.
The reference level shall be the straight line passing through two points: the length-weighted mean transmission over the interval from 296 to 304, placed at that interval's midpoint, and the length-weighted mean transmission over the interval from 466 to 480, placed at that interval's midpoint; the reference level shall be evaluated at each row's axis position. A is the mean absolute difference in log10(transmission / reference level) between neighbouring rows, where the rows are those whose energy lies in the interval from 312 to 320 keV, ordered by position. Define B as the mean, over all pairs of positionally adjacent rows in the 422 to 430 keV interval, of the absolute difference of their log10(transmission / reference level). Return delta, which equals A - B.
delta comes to 0.000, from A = 0.009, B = 0.0092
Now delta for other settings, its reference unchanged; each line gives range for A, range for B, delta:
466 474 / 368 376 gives -0.016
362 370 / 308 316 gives 0.030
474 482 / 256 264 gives 0.000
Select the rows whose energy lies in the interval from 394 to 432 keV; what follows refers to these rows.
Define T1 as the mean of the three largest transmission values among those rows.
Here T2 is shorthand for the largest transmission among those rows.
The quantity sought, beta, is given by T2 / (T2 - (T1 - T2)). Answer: 0.993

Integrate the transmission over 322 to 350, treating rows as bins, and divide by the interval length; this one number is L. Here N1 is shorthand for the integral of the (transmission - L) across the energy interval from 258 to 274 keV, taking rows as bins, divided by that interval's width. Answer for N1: -0.3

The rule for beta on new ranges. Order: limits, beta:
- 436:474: 0.971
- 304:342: 0.969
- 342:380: 0.976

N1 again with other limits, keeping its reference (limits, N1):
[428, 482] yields -0.5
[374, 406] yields -1.3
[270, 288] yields -0.3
